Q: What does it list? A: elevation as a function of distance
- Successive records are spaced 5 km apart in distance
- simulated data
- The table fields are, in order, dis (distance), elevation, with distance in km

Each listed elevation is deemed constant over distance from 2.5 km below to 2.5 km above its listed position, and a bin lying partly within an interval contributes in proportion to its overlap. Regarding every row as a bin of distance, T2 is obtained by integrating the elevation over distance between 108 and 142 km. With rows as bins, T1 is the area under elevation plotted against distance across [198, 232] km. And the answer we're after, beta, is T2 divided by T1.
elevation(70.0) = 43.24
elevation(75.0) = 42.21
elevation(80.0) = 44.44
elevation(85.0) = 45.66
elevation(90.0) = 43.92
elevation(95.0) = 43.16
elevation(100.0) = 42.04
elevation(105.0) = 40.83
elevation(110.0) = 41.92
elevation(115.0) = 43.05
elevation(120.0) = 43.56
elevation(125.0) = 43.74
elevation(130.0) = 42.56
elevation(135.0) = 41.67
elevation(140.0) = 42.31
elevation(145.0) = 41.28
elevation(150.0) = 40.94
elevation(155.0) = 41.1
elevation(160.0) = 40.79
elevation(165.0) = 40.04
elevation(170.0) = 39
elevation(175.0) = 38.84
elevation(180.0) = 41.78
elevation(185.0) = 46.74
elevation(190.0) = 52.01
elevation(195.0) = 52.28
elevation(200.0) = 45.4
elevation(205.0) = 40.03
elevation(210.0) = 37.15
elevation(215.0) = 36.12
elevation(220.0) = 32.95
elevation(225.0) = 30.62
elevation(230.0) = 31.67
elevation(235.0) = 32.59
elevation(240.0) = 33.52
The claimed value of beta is 1.18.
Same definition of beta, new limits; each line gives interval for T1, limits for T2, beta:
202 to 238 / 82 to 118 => 1.24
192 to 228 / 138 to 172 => 0.98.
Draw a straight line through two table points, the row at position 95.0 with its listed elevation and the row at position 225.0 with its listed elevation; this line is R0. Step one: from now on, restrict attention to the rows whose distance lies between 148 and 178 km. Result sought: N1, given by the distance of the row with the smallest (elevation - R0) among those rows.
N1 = 170.0 km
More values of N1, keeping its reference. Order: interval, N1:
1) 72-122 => 75.0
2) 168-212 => 170.0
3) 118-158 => 135.0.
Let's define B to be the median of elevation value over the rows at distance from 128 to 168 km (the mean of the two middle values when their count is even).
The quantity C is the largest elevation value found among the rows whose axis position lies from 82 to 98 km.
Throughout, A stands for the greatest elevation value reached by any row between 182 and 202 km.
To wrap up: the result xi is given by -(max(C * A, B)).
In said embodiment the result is -2387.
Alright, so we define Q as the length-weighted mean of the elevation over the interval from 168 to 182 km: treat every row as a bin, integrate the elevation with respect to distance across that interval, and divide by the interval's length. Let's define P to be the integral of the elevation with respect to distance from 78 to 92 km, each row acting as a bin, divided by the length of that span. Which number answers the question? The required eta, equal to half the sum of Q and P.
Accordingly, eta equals 42.3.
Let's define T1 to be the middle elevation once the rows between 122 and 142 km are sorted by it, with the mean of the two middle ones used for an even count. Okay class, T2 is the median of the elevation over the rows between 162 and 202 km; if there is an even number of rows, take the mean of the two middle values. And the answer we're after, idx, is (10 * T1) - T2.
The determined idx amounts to 381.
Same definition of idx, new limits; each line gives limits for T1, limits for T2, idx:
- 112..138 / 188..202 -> 378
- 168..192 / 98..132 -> 375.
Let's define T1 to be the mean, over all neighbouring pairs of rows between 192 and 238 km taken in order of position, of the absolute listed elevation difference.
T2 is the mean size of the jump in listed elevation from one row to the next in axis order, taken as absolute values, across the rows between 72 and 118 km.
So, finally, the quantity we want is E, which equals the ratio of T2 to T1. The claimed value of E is 0.4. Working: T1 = 2.95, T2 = 1.3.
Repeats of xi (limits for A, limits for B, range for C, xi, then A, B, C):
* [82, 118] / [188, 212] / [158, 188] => -2134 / 45.66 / 45.4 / 46.74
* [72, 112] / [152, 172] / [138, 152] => -1932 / 45.66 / 40.4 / 42.31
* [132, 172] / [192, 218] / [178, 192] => -2201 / 42.31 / 40.0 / 52.01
